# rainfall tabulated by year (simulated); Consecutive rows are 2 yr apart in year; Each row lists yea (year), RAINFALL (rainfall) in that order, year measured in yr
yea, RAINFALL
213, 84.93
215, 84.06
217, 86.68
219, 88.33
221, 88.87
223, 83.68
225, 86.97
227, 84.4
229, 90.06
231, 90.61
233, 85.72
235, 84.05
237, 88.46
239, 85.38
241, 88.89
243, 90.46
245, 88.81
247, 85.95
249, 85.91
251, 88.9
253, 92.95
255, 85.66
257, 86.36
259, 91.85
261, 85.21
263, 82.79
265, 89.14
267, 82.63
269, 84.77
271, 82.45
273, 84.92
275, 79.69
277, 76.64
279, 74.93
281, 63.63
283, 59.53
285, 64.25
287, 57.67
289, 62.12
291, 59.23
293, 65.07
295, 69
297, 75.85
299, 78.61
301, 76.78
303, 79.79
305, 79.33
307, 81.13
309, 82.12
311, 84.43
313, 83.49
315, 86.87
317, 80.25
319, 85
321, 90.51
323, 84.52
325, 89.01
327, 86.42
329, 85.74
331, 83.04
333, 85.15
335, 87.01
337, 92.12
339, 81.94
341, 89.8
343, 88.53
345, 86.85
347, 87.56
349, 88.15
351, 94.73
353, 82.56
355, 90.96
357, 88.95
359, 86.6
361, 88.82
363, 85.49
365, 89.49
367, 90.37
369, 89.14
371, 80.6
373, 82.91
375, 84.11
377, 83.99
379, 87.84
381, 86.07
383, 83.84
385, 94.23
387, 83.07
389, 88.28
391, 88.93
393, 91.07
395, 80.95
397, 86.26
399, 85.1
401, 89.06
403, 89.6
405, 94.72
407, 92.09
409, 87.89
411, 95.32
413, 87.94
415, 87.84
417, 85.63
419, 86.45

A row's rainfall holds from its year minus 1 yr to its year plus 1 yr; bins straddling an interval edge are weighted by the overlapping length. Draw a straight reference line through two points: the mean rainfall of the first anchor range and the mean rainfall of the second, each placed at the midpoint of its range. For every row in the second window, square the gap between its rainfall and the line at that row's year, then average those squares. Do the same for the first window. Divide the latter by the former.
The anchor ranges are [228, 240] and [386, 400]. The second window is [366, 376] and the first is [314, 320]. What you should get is 1.0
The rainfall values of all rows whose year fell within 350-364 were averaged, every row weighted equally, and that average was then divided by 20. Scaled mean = 4.42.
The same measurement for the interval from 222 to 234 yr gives 4.35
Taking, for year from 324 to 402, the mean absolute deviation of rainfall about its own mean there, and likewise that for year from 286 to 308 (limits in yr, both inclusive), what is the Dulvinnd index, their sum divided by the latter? 1.3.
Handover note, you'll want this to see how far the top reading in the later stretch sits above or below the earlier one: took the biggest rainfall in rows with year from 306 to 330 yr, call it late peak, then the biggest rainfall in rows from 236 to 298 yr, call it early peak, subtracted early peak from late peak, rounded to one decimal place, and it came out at -2.4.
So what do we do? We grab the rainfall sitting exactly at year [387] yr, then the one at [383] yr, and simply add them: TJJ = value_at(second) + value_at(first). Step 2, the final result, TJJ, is 167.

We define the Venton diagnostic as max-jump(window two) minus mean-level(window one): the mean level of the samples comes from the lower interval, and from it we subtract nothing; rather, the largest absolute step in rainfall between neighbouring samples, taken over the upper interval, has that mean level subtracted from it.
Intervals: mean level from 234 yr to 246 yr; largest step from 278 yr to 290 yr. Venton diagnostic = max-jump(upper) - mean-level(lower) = -76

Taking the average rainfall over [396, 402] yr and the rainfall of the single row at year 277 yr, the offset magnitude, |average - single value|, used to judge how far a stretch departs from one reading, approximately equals 10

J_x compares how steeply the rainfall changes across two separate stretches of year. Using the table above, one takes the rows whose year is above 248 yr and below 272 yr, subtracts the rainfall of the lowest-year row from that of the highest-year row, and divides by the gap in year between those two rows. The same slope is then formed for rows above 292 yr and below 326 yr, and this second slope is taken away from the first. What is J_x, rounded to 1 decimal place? -0.9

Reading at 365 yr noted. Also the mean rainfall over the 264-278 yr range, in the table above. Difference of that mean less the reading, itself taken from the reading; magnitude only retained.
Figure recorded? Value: 96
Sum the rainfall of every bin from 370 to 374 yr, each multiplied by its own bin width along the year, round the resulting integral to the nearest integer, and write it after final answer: 327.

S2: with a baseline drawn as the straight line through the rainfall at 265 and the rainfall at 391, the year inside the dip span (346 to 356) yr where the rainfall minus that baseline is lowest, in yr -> 353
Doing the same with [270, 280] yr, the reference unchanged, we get 279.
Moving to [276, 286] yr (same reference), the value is 283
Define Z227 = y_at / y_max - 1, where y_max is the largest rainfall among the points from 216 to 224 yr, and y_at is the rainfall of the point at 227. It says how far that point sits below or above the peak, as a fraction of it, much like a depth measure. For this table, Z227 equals -0.050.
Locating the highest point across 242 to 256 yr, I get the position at 253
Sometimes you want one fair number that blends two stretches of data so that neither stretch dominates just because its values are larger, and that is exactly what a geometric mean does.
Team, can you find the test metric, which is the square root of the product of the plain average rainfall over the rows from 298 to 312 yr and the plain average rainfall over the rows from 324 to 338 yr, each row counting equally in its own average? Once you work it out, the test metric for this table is 84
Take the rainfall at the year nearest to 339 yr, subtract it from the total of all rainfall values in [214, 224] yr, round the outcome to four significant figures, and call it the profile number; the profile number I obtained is 349.7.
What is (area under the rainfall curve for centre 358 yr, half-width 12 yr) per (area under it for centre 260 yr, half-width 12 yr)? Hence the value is 1.02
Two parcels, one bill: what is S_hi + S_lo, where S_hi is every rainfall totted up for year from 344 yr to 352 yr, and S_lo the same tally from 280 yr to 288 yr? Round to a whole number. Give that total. 602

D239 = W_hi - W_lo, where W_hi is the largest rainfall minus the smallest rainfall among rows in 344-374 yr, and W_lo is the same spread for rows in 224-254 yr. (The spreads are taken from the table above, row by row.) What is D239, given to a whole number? 5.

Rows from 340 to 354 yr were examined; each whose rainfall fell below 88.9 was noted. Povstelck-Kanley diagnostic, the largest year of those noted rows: 353 yr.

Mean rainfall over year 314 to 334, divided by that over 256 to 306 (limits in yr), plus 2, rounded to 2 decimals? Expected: 3.13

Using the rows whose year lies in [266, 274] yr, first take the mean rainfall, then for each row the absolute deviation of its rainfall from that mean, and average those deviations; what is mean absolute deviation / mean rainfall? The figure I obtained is 0.014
